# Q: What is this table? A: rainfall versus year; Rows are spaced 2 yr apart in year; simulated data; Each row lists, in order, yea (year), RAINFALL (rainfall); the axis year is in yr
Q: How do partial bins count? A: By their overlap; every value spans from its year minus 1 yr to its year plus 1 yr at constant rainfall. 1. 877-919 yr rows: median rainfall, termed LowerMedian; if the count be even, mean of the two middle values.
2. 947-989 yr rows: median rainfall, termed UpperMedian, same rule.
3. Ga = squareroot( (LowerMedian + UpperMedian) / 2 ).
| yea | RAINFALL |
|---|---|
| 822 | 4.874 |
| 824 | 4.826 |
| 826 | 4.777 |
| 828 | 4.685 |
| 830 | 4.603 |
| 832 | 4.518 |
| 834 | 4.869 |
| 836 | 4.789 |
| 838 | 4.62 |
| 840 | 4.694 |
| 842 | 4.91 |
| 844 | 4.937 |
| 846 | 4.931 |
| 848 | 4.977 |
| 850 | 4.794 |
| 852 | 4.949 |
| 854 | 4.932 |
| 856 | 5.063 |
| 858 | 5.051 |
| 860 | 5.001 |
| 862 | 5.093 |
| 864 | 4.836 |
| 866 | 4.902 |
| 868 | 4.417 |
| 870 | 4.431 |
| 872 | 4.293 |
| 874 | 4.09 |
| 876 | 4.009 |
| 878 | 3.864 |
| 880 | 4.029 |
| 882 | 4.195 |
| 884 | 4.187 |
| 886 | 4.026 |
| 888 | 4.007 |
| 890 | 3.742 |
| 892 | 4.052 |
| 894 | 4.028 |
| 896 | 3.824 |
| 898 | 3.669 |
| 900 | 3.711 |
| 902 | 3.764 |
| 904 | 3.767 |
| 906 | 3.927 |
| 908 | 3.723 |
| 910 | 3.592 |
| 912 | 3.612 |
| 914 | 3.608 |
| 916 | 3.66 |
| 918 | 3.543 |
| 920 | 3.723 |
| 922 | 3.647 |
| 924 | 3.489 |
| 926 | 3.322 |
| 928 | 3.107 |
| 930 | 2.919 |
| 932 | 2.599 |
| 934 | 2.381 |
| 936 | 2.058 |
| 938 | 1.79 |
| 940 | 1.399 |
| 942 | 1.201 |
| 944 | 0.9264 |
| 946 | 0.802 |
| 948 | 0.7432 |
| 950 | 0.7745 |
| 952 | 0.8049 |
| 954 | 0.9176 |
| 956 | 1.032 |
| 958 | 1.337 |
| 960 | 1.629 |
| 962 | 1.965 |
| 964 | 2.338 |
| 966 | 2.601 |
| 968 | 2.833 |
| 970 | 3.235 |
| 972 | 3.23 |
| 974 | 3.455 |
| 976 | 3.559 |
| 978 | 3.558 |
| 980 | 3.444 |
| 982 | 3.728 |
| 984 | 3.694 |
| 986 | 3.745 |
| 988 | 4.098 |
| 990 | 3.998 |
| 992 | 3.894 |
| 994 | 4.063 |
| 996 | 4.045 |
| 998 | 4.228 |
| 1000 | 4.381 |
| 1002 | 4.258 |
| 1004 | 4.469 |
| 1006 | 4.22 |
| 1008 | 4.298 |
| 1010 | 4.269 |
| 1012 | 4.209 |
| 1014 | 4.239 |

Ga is 1.82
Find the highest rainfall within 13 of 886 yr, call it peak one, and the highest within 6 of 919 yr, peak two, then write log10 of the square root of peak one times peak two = 0.60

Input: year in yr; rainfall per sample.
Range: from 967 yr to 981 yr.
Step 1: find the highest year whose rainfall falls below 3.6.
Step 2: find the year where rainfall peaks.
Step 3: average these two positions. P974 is 978 yr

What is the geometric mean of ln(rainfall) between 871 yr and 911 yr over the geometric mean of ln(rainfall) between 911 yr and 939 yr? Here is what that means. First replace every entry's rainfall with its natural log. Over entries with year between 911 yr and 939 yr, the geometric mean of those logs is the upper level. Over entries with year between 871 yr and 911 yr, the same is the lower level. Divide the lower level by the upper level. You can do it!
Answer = 1.26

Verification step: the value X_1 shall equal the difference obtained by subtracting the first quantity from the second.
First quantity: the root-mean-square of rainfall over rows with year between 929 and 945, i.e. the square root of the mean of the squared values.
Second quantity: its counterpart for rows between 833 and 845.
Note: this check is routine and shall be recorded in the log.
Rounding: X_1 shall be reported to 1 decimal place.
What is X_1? 2.8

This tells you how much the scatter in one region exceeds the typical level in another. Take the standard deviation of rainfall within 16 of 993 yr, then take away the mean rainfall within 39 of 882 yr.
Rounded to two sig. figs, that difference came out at -3.9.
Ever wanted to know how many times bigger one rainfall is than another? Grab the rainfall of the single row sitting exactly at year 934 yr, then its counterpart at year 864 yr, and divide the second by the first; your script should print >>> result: 2.03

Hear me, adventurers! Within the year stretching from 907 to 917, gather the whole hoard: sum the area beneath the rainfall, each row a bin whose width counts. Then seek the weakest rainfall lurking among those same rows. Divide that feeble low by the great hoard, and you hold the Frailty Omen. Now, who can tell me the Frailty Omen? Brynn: 0.0987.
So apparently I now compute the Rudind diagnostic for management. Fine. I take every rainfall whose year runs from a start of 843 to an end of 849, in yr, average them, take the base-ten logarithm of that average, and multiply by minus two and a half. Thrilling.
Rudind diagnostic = -1.74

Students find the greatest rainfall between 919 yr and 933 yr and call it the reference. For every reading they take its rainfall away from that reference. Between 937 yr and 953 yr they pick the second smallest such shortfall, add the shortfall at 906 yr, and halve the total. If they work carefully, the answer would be 1.1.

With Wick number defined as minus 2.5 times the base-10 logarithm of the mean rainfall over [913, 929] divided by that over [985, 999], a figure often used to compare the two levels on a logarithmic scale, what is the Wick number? 0.1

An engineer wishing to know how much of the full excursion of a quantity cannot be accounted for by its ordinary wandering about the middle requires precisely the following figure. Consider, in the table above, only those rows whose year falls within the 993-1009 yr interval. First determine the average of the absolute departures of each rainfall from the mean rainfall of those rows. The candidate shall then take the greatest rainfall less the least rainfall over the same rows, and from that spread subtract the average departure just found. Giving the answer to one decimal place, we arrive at 0.3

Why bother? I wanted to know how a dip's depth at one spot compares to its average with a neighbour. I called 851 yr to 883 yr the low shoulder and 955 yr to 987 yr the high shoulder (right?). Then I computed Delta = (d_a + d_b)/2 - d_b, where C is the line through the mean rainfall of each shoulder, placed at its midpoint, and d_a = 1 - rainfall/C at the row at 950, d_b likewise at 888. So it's 0.35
